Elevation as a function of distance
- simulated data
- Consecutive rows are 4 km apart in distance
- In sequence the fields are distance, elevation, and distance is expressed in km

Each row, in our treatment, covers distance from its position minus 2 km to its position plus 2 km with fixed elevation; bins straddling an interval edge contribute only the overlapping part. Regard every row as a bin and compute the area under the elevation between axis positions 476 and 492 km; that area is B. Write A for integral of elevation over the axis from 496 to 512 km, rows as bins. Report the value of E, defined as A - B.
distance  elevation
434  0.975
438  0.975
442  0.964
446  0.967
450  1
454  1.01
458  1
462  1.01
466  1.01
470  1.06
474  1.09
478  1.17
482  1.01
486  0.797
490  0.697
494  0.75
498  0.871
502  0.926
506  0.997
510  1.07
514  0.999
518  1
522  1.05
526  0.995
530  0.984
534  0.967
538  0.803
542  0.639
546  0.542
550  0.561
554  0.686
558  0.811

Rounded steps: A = 15.5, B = 14.7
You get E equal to 1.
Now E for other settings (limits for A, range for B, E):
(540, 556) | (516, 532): -6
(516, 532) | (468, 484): -1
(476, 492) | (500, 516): -1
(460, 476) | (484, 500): 4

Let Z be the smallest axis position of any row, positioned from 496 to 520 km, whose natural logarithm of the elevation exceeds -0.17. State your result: 498 km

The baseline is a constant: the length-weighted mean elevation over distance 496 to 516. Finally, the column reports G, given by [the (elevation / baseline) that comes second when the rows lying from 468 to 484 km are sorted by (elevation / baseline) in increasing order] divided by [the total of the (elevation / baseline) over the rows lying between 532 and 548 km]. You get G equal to 0.359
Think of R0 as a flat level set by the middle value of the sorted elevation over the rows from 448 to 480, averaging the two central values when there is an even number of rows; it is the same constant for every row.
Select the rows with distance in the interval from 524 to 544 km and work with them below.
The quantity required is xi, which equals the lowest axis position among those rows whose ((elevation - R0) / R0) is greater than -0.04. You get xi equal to 526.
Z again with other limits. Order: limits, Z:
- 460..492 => 462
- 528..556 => 530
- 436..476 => 438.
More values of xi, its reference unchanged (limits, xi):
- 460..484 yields 462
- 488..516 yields 506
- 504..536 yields 506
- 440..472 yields 450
